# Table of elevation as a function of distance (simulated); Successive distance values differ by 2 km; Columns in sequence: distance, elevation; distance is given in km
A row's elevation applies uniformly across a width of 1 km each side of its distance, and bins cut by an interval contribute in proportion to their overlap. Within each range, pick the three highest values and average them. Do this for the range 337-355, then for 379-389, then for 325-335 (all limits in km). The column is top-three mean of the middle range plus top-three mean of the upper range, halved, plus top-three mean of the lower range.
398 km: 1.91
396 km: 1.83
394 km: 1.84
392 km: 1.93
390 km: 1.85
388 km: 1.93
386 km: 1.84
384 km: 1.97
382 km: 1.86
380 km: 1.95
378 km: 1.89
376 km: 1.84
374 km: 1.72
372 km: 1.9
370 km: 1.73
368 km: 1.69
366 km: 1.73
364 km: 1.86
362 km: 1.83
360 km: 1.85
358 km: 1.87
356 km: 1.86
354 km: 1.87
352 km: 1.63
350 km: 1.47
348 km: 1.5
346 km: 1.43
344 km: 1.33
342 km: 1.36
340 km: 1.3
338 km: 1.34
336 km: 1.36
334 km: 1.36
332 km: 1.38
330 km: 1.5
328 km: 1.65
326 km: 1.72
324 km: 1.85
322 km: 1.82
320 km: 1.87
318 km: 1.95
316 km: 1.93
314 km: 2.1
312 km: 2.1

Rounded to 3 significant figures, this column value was 3.43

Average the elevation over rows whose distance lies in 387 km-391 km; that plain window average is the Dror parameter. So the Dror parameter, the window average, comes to 1.89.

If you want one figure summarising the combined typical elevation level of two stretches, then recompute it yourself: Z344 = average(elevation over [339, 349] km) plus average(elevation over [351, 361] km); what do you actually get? 3.20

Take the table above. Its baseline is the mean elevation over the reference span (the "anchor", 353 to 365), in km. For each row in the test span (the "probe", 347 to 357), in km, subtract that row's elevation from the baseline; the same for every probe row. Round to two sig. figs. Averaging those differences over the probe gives 0.19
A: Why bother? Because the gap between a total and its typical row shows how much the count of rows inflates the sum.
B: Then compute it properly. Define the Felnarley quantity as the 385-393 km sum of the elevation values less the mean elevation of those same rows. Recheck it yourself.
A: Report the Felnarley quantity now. 5.66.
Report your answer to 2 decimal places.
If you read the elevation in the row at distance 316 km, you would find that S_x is 1.93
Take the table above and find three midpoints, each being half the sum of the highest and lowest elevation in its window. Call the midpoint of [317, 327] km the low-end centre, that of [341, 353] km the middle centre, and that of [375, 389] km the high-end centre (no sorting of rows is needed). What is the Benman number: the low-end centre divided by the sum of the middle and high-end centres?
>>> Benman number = 0.54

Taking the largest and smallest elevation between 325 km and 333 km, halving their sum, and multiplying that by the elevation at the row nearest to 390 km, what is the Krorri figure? 2.9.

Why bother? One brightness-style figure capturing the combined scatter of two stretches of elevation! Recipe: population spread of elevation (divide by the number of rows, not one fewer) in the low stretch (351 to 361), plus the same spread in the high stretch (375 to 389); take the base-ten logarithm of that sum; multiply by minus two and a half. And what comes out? 2.1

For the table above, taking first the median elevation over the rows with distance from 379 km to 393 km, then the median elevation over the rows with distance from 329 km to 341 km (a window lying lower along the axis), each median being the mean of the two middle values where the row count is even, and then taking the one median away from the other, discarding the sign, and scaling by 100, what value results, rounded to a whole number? 57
